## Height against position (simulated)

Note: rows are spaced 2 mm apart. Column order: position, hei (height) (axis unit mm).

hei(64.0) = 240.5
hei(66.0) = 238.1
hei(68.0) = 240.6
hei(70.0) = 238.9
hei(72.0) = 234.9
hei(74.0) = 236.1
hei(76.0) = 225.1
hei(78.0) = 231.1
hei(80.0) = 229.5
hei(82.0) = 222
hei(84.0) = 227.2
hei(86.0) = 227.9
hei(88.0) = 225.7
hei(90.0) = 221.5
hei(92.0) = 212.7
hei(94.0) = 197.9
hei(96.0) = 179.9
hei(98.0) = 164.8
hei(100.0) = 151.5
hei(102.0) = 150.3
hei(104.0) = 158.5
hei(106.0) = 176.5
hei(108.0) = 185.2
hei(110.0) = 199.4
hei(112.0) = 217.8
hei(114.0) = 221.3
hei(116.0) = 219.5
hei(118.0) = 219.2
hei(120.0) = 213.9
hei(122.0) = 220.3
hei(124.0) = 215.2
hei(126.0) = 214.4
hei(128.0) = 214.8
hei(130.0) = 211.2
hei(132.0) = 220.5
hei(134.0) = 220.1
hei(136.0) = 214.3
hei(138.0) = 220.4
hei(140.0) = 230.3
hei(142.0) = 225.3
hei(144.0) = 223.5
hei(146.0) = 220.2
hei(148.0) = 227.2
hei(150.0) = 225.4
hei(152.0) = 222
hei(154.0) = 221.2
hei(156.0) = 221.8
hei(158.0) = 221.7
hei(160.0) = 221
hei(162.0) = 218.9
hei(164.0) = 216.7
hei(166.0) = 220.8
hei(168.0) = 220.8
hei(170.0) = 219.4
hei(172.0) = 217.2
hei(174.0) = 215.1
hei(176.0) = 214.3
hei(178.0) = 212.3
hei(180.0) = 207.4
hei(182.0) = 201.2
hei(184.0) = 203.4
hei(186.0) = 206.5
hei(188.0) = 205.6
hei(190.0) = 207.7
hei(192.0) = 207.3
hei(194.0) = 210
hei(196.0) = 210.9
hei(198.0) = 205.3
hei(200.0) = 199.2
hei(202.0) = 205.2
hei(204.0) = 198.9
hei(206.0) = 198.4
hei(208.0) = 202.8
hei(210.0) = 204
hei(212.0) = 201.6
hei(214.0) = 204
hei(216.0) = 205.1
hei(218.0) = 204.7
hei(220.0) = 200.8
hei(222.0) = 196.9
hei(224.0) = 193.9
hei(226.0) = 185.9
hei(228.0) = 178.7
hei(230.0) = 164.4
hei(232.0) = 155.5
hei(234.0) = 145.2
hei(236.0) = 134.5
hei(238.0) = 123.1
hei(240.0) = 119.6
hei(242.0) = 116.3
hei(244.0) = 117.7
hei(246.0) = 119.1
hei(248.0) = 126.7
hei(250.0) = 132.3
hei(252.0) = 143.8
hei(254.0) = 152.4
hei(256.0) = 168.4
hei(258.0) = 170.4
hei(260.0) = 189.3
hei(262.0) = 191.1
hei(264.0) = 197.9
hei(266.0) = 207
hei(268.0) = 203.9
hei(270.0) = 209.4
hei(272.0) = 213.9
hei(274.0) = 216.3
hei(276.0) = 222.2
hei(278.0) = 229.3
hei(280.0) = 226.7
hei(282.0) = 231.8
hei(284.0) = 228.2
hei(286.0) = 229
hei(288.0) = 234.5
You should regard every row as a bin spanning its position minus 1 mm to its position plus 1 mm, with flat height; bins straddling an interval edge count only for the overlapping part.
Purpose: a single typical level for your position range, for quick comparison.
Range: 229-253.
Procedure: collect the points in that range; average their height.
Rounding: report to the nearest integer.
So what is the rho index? 133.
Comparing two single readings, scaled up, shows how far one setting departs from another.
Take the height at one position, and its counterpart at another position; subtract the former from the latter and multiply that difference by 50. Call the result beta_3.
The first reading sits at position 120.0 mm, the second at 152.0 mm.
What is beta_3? 405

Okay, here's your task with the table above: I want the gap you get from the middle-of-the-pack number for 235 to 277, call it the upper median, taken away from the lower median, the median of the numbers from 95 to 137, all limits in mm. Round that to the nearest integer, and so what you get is 46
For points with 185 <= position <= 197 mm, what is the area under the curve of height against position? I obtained 2496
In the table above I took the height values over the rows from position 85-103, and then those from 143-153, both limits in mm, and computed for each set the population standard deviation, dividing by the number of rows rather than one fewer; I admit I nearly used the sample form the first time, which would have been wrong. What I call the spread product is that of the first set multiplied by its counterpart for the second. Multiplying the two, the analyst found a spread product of 74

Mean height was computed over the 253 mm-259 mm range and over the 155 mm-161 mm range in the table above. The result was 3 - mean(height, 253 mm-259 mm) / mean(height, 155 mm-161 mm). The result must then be 2.3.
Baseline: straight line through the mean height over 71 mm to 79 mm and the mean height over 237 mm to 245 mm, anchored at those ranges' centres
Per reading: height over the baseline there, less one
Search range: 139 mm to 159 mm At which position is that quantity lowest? 146.0 mm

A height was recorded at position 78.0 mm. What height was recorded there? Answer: 231.1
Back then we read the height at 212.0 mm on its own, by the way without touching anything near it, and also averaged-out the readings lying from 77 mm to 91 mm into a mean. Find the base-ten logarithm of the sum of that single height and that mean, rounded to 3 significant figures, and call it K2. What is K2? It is 2.63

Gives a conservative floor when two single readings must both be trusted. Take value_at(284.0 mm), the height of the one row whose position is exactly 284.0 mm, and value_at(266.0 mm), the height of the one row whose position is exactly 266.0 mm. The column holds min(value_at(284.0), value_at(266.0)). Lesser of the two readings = 207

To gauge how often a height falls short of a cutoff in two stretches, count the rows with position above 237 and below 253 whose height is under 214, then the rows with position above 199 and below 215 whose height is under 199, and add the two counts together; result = 10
